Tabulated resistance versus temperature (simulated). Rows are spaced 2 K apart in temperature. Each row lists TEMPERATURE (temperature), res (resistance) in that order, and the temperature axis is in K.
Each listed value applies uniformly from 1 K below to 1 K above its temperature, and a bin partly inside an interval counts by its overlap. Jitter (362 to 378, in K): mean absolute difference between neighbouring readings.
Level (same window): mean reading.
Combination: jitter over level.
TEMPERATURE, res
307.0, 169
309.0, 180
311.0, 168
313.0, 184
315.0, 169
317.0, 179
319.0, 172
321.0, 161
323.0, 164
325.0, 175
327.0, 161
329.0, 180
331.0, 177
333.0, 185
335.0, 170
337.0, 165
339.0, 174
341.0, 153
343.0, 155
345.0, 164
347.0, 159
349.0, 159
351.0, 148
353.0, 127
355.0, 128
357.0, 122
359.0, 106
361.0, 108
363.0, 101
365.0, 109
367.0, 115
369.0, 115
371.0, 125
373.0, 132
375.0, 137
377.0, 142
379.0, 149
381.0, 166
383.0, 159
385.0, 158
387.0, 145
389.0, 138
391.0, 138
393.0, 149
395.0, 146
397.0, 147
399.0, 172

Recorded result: 0.048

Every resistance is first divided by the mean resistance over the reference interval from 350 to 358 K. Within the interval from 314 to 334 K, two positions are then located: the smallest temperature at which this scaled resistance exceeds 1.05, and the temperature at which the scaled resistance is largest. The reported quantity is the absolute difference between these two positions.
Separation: 18 K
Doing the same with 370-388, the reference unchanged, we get 4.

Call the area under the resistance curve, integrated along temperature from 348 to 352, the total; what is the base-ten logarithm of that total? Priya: 2.79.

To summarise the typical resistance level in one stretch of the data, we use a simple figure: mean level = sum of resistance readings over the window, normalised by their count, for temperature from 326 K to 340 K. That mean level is 173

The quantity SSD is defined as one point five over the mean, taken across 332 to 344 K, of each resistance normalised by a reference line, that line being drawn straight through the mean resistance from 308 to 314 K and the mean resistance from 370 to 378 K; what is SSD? 1.43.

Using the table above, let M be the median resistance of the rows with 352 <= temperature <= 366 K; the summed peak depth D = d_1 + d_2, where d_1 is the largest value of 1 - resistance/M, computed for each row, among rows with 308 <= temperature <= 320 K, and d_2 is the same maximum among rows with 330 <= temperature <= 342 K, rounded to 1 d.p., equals -0.9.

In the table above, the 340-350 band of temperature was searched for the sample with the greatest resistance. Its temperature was 345.0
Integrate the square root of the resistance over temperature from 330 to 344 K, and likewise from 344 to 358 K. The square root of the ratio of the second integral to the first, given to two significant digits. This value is 0.96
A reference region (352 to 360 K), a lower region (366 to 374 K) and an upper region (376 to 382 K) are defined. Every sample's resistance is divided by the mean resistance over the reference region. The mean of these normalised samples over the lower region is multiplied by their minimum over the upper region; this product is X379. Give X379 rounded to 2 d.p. 1.19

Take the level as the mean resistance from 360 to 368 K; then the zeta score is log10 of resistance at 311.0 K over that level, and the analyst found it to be 0.19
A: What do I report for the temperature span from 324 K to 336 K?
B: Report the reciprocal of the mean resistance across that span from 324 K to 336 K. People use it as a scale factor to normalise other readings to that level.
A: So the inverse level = 0.0057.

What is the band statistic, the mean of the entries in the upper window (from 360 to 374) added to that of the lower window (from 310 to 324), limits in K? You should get 286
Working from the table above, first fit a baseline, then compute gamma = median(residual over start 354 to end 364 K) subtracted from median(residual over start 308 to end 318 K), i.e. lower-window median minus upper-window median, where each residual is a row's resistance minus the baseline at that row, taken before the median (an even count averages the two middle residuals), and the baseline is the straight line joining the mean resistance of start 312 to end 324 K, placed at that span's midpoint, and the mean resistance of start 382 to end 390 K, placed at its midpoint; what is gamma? 56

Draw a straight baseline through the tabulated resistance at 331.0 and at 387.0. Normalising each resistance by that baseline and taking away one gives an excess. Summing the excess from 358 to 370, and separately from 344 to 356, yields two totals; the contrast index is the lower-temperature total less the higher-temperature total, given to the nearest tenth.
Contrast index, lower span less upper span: 1.2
